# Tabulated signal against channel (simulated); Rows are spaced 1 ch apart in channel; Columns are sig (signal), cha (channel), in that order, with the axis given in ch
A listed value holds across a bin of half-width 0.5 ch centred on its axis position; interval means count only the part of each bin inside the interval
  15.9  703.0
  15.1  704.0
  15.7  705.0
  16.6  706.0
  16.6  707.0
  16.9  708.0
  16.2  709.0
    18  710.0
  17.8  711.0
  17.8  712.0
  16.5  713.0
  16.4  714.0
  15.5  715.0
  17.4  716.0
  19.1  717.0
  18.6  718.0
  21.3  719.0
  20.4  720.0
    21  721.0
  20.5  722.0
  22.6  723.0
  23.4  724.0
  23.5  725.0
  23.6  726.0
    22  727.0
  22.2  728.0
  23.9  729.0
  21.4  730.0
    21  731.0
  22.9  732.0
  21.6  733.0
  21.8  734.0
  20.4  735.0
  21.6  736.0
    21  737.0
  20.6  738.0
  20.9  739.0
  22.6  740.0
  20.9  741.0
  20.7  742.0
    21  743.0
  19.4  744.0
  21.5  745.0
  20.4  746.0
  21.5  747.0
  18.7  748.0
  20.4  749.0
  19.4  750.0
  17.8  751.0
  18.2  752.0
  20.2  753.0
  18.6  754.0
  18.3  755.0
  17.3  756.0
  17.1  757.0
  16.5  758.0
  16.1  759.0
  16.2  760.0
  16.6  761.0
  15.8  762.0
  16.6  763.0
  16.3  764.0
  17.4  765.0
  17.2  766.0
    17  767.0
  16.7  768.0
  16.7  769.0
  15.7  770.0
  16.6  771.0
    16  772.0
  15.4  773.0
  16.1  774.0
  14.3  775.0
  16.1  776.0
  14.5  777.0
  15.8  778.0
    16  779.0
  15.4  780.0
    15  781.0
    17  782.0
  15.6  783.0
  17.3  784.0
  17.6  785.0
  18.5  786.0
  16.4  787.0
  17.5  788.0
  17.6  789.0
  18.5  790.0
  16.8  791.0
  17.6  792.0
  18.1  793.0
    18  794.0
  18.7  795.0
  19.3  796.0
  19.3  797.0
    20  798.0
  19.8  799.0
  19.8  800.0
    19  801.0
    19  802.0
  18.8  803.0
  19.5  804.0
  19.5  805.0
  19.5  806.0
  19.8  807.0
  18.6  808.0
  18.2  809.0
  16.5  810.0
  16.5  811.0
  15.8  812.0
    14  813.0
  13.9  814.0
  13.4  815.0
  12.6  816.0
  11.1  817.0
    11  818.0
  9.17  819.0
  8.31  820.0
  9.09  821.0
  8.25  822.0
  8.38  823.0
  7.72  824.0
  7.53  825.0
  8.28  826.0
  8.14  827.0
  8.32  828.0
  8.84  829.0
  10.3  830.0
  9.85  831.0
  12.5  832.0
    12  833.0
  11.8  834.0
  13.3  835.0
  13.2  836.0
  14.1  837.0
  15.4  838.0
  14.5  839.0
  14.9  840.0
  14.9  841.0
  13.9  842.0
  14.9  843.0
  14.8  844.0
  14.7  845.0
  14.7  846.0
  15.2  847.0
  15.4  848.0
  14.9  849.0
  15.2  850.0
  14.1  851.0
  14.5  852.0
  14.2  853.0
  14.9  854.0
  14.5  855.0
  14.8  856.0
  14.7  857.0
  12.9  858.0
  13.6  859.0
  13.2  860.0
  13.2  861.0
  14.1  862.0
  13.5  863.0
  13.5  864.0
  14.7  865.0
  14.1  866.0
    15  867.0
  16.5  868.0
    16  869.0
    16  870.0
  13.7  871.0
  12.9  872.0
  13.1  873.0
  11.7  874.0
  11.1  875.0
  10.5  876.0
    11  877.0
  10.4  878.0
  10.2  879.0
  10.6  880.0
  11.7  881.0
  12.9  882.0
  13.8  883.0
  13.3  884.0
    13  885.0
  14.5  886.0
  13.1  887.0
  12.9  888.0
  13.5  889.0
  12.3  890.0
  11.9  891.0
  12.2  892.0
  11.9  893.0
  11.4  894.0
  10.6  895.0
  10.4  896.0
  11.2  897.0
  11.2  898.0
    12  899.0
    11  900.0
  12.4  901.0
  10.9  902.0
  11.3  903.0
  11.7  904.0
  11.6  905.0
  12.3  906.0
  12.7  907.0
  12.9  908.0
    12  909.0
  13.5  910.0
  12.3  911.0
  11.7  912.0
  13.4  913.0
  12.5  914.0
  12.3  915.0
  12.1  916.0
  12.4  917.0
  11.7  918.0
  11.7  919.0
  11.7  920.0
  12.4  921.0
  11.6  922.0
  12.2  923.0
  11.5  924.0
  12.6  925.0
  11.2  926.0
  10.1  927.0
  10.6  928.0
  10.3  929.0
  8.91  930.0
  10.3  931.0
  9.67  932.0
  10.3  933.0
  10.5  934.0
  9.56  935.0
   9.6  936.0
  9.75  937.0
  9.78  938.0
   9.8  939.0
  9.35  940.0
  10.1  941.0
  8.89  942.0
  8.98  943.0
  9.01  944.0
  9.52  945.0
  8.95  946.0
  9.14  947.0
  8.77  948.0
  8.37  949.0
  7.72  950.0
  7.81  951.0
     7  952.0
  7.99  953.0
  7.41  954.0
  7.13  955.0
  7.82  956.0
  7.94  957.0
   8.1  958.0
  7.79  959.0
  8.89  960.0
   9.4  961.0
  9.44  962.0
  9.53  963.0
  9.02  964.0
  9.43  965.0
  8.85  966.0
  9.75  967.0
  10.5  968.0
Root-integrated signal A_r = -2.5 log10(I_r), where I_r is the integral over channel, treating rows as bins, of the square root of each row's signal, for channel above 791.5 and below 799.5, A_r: -3.85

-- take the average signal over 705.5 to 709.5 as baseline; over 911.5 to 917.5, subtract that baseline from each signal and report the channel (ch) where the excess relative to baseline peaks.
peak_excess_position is 913.0 ch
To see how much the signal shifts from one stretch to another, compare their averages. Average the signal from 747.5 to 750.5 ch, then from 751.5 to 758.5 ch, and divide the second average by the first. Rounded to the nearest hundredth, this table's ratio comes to 0.92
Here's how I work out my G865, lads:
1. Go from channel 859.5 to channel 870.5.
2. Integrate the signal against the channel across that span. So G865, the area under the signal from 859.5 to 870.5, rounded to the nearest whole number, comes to 160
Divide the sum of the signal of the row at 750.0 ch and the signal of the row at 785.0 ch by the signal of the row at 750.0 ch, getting 1.91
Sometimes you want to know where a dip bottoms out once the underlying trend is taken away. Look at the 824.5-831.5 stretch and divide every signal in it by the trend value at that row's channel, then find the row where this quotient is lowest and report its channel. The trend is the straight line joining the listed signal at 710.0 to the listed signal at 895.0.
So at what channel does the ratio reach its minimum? 825.0 ch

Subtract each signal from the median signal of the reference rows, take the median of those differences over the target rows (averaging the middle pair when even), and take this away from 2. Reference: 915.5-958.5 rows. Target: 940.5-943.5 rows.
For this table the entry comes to 1.3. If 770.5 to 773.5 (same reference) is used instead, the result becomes 8.3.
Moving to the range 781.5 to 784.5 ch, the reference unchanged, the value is 9.3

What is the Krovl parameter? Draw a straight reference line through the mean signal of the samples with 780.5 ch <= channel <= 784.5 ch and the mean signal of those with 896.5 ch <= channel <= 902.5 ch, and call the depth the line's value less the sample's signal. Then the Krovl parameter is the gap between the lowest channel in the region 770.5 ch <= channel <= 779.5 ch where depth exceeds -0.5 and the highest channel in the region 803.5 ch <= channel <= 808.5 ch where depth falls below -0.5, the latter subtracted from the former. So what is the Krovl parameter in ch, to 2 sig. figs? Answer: -37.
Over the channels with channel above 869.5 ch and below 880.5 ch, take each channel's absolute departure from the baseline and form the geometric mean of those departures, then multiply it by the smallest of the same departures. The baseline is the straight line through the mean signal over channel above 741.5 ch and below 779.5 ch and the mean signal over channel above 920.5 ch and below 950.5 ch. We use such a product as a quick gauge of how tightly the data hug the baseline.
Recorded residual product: 0.22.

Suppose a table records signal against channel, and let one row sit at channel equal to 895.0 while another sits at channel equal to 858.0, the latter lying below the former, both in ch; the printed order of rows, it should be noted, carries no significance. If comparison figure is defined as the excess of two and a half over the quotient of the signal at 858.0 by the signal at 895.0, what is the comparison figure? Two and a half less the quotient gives 1.28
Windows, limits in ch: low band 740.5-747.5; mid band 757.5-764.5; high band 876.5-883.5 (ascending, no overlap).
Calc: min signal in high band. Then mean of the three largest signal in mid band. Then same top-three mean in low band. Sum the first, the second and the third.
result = 48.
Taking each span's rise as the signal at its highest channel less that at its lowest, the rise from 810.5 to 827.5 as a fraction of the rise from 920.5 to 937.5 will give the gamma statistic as 3.2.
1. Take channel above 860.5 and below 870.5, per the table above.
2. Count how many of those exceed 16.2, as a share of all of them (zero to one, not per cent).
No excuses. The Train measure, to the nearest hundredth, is 0.10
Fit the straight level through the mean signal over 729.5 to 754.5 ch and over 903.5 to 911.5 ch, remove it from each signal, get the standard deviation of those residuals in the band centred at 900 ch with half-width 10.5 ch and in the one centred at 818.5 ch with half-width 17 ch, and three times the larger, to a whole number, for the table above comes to 12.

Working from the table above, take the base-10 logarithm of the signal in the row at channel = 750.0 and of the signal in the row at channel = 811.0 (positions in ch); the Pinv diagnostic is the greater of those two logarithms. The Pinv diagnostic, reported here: 1.29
